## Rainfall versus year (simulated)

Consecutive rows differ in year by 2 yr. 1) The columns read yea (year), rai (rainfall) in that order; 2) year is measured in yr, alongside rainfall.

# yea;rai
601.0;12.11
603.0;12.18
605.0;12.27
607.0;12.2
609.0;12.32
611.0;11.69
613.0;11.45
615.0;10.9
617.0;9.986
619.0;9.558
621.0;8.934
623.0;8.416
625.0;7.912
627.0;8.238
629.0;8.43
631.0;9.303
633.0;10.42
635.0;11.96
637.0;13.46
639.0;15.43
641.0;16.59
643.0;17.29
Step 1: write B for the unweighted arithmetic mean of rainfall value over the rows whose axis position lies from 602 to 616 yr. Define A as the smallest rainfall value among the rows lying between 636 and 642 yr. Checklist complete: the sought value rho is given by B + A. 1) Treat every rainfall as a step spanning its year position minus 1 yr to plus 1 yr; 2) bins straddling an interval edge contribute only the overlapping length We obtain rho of 25.3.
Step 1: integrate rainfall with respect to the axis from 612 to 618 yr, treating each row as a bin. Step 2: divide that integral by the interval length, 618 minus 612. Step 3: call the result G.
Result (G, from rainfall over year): 10.8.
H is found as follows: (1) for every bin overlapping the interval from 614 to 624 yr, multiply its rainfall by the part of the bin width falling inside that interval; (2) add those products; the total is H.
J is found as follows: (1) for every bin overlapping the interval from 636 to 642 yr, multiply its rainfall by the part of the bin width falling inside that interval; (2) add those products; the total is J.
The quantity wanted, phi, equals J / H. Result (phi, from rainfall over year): 1.0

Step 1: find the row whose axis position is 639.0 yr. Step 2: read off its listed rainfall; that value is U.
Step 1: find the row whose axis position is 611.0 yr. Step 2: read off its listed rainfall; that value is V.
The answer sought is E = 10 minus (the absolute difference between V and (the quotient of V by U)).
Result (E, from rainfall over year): -0.9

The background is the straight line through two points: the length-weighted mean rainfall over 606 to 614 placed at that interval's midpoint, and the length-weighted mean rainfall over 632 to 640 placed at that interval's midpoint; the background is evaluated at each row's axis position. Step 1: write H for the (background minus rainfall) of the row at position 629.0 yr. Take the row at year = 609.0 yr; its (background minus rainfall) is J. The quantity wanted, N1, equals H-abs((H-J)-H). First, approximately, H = 4.1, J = 0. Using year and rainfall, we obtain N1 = 3.7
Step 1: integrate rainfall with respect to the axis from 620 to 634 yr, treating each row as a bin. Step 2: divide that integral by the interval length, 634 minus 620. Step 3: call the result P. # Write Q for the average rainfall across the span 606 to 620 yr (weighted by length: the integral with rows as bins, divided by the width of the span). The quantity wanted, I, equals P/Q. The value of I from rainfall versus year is 0.79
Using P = 8.8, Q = 11.2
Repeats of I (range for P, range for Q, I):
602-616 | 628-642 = 0.97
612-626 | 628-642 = 0.78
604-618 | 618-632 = 1.33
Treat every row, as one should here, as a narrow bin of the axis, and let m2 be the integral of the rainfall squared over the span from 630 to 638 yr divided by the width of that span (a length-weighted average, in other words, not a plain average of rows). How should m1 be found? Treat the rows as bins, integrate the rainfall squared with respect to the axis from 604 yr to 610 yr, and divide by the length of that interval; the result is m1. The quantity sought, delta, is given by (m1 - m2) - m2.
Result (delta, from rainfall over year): -109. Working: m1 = 150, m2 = 130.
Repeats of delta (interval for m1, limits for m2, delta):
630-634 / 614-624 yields -87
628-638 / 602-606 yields -181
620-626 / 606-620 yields -180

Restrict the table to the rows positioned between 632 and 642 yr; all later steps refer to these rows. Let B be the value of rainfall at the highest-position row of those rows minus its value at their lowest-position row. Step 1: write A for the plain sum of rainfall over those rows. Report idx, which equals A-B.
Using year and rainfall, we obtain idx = 62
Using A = 68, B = 6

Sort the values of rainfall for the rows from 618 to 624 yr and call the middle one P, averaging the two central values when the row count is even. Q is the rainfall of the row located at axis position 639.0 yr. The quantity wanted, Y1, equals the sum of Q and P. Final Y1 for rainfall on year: 24.4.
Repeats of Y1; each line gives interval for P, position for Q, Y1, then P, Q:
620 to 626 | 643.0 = 25.7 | 8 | 17.29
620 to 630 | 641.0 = 25.0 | 8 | 16.59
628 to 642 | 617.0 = 21.9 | 12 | 9.986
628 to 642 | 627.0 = 20.2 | 12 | 8.238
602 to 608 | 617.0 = 22.2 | 12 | 9.986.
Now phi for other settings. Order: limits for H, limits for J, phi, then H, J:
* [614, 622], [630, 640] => 1.5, 79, 121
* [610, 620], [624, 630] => 0.5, 107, 49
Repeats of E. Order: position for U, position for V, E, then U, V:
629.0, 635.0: -0.5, 8.43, 11.96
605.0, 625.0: 2.7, 12.27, 7.912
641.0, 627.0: 2.3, 16.59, 8.238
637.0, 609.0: -1.4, 13.46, 12.32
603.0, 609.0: -1.3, 12.18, 12.32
